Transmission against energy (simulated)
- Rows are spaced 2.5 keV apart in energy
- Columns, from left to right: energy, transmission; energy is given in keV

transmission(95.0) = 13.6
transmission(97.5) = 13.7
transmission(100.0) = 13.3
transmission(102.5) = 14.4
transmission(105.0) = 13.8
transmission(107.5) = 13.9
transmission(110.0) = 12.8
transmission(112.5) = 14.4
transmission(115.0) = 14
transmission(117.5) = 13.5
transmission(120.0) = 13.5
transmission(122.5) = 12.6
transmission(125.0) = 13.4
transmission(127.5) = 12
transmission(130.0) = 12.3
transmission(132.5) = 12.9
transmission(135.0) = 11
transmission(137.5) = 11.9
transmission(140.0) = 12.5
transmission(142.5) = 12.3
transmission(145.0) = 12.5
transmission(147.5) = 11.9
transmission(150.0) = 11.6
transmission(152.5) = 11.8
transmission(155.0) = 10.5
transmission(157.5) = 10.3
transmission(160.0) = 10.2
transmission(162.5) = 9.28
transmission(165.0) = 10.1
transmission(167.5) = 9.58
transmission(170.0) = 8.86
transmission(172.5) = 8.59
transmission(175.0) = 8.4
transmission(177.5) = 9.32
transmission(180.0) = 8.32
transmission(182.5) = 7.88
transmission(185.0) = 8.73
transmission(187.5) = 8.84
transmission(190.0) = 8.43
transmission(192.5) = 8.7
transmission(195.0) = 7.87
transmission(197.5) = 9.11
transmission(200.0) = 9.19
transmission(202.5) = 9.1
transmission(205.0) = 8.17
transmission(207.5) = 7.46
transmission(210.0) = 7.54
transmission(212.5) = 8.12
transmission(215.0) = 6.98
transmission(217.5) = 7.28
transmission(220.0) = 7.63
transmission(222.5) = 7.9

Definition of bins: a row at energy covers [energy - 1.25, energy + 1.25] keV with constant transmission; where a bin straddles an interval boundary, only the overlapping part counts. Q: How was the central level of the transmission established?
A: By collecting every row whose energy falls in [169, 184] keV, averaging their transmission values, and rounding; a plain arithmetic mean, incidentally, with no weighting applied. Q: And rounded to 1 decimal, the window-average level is 8.6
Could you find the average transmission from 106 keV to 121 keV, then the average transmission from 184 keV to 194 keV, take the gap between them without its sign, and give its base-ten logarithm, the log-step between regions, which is 0.70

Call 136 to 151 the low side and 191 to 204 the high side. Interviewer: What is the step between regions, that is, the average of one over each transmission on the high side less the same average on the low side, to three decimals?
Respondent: 0.032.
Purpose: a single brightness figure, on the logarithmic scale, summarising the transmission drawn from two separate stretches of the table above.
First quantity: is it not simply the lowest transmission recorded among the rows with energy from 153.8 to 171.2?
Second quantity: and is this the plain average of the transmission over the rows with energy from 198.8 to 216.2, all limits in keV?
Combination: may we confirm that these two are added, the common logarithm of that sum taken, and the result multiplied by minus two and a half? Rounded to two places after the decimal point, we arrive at -3.07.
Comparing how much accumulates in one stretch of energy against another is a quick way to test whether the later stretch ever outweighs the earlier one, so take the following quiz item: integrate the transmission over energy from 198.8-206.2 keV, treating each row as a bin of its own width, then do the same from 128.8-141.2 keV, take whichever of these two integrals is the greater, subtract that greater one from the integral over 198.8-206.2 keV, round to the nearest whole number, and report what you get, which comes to -85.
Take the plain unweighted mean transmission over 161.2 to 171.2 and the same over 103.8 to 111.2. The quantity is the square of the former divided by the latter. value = 6.6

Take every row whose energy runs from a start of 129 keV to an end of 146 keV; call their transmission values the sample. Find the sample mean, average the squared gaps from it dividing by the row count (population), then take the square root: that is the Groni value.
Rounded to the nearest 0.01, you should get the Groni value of 0.56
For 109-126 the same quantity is 0.58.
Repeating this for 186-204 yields 0.44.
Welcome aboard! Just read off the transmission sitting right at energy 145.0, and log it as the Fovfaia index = 12.5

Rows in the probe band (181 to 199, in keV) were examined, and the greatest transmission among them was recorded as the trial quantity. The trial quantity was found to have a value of 9.11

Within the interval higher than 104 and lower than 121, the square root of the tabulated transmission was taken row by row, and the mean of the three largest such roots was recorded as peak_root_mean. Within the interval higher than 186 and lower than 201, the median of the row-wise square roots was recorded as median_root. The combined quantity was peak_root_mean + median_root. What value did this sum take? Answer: 6.7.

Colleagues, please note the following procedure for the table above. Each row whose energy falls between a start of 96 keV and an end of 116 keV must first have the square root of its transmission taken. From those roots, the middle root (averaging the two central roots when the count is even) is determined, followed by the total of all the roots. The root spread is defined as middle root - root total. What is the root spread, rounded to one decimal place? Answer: -26.0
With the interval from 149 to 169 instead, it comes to -22.6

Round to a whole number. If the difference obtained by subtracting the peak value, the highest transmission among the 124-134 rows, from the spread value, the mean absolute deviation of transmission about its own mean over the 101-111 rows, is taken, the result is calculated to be -13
